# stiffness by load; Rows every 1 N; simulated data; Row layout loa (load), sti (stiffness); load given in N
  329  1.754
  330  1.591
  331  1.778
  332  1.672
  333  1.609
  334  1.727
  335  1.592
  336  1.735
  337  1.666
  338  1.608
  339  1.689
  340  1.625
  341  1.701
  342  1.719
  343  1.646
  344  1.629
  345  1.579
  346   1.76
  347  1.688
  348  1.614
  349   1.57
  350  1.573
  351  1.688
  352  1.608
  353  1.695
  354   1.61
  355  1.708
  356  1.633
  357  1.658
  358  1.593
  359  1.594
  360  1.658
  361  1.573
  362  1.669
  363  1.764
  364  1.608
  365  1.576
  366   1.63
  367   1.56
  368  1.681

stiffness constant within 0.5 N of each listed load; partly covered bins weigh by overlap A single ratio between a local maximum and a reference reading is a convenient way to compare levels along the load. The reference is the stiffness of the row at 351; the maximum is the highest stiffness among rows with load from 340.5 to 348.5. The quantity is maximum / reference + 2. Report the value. 3.04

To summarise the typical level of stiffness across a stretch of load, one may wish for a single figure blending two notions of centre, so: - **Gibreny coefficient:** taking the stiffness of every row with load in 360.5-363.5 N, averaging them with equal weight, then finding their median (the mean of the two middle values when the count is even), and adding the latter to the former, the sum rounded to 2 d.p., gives 3.34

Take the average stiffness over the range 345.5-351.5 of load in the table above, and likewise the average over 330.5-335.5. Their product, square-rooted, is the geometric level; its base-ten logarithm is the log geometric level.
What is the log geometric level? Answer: 0.221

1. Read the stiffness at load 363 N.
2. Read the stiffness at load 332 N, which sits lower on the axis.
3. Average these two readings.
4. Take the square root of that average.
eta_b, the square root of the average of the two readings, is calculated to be 1.31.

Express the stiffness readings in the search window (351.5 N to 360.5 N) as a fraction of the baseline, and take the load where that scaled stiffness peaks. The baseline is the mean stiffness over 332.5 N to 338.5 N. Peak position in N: 355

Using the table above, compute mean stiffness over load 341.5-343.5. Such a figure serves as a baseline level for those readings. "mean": 1.68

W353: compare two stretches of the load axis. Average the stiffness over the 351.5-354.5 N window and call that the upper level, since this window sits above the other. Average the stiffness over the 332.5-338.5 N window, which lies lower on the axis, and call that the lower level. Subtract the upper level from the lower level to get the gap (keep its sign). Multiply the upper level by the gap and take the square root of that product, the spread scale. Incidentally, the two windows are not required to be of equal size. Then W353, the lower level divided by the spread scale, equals 9.5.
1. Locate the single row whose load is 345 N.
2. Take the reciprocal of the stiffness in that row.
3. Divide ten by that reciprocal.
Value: 15.79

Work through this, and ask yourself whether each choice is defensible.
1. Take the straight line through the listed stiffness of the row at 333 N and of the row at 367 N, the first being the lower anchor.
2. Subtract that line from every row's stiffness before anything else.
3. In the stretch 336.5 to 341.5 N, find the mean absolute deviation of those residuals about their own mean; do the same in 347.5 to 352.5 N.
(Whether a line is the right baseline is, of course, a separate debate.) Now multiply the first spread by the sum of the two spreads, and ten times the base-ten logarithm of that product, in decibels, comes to -26.7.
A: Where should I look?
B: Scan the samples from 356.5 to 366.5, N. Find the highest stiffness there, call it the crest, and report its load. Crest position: 363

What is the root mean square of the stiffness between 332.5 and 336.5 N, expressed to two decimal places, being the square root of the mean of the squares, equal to 1.67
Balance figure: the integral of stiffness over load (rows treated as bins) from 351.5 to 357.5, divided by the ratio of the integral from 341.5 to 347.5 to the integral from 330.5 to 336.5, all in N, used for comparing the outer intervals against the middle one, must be 10.0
